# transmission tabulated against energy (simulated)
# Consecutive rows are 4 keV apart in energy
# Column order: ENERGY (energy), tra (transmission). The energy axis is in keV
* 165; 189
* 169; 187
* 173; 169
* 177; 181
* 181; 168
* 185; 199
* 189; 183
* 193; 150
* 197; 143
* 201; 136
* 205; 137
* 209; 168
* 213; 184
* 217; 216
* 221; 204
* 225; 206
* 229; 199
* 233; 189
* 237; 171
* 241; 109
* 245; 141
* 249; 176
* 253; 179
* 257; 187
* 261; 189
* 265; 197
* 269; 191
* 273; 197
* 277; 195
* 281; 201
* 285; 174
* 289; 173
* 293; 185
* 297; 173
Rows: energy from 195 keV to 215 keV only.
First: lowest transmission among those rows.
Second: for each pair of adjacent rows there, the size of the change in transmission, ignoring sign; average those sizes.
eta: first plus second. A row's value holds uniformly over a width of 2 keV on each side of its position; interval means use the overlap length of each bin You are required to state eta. 150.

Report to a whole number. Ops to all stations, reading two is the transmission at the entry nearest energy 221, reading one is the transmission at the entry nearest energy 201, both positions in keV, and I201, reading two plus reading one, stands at 340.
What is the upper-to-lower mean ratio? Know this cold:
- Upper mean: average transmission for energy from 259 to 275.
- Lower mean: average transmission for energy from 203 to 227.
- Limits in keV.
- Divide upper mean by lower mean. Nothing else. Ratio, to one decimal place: 1.0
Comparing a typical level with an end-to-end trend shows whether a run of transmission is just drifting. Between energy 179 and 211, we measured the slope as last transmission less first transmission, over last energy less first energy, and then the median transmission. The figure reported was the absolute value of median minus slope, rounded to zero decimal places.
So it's 159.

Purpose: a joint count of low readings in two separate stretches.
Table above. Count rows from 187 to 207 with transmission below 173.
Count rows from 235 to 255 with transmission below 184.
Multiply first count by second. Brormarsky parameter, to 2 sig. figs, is 20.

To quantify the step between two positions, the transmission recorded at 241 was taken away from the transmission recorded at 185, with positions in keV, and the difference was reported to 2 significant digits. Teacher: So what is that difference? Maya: 90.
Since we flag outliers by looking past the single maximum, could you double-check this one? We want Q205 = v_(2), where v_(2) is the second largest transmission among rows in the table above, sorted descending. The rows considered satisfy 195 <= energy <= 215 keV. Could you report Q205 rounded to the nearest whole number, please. 168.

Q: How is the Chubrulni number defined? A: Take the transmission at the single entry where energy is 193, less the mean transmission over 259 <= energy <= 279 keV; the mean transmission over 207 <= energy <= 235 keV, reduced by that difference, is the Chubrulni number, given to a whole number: 239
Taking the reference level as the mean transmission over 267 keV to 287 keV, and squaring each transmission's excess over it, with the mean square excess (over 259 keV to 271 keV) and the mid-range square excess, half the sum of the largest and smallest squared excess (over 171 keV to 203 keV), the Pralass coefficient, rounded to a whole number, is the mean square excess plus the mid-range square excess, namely 1585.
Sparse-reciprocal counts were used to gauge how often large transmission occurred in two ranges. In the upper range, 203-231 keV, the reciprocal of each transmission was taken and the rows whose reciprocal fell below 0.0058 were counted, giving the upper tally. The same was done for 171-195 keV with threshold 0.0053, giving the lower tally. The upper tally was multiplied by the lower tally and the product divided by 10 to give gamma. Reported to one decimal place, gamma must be 0.5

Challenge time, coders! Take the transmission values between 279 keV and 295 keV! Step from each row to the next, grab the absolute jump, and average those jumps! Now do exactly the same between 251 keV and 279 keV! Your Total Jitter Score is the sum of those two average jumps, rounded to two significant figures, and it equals 19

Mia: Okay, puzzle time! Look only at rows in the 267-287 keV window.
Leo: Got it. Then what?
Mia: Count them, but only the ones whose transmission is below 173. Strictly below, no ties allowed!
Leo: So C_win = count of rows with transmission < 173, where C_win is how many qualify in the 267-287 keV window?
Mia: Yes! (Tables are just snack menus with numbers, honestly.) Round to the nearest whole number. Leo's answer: 0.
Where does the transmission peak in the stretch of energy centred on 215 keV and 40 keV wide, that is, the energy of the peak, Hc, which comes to 217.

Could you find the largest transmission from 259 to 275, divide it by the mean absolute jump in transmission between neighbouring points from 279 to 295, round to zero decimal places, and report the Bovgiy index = 15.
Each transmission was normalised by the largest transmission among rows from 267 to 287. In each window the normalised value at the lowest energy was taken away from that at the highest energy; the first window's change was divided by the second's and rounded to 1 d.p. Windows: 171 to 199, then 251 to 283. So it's -1.2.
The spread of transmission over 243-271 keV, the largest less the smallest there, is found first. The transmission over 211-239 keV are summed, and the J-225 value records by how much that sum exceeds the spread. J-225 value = 1313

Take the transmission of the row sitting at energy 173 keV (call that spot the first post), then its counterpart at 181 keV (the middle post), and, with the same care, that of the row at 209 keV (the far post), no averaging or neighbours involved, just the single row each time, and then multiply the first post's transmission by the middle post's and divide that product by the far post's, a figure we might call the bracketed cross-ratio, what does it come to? 169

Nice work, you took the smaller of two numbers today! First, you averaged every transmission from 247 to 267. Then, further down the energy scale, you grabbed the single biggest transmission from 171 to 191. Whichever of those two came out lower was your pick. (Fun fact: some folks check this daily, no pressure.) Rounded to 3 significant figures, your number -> 186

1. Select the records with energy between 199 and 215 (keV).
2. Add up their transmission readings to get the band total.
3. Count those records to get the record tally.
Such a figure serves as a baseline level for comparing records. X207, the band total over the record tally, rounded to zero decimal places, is 156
